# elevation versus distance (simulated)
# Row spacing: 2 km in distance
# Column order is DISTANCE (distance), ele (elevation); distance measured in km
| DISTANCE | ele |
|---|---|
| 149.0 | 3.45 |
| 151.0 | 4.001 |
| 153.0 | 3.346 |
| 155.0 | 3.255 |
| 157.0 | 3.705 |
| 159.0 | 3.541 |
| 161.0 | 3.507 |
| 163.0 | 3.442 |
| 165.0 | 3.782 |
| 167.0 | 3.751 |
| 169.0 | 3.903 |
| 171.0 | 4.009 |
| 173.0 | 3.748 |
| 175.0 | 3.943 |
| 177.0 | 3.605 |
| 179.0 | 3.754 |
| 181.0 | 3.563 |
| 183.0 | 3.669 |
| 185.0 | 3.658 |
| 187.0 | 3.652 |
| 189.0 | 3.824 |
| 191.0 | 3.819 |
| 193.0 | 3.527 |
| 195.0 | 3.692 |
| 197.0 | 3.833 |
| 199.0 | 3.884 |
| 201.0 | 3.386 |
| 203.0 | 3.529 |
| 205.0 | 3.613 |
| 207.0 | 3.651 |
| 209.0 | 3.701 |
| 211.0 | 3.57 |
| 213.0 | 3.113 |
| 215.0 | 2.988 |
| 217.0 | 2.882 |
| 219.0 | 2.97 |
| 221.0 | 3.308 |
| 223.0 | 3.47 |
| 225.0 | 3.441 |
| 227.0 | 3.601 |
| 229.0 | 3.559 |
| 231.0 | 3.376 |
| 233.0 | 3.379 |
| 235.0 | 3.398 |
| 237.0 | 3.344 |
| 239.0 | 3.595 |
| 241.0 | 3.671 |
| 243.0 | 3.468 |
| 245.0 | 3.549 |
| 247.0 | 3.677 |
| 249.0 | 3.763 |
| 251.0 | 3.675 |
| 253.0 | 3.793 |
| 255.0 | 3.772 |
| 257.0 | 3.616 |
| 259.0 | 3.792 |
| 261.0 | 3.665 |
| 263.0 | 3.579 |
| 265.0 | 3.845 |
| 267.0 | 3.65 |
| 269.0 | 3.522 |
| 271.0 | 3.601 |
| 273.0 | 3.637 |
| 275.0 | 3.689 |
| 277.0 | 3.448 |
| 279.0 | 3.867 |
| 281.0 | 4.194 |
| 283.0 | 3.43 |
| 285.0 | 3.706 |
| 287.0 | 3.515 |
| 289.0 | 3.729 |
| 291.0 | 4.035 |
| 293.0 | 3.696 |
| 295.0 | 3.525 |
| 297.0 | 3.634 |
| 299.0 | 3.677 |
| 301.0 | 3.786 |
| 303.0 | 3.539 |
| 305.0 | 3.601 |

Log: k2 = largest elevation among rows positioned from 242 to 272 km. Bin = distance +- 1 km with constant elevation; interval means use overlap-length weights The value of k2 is 3.845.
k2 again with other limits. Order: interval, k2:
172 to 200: 3.943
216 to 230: 3.601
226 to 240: 3.601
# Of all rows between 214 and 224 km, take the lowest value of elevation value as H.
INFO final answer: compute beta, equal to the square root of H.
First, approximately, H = 2.882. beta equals 1.70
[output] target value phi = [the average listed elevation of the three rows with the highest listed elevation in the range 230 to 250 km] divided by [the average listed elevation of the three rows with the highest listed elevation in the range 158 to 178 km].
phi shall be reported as 0.94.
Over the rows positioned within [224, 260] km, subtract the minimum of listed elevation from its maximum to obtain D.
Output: 0.45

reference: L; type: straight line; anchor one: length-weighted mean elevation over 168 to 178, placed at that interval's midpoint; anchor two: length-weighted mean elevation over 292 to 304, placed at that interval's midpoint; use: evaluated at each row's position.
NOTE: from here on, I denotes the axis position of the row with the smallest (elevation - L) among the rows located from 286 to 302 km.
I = 287.0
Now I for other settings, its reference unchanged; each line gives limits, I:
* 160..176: 163.0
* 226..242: 237.0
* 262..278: 277.0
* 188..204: 201.0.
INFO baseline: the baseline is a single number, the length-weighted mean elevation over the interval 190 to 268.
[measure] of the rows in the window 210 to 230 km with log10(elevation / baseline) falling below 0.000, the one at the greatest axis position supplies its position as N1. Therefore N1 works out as 225.0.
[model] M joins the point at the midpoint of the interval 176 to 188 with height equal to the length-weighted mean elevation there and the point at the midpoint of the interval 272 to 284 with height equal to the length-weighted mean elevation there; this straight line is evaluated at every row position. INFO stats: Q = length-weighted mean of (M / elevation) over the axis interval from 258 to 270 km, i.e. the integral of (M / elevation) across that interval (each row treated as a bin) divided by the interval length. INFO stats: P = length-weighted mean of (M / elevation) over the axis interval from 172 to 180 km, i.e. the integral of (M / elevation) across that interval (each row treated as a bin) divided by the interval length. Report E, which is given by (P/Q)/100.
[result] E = 0.0096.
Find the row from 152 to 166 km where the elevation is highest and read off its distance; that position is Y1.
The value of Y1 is 165.0 km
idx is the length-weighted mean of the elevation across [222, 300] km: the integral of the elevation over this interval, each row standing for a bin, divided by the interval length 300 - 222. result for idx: 3.63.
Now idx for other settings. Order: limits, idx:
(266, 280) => 3.63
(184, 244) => 3.50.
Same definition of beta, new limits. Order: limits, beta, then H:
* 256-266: 1.89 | 3.579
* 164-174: 1.94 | 3.748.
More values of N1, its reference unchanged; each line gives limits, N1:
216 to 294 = 287.0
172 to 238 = 237.0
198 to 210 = 203.0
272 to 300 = 295.0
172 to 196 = 193.0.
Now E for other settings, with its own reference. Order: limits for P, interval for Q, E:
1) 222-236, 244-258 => 0.0106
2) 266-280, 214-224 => 0.0086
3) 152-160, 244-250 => 0.0104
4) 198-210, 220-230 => 0.0096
